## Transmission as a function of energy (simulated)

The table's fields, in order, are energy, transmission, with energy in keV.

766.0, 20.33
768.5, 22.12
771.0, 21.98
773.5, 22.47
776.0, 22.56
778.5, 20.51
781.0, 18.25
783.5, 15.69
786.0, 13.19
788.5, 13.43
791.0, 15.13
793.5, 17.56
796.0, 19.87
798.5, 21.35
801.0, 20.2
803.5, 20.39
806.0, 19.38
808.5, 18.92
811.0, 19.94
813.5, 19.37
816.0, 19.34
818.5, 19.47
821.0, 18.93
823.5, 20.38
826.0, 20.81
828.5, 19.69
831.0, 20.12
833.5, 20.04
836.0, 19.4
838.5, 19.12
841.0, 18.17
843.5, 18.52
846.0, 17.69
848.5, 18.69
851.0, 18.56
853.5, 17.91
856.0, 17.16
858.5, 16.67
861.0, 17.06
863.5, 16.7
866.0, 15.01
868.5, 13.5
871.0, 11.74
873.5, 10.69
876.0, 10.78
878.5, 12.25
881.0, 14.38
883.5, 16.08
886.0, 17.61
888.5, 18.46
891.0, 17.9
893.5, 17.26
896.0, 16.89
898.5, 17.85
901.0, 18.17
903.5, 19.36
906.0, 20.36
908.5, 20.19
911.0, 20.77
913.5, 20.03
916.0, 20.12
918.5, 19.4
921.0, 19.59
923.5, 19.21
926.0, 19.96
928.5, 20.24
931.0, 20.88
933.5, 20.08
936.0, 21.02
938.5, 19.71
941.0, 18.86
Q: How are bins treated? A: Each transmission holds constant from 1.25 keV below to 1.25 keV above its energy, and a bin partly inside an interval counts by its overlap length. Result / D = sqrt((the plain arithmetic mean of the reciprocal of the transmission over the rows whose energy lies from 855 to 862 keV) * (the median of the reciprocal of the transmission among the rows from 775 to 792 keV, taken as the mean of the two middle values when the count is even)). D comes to 0.061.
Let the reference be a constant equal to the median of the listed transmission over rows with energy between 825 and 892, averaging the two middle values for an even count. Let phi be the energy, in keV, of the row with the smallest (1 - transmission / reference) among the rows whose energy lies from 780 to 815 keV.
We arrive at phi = 798.5 keV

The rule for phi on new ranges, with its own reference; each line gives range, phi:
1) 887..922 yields 911.0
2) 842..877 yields 848.5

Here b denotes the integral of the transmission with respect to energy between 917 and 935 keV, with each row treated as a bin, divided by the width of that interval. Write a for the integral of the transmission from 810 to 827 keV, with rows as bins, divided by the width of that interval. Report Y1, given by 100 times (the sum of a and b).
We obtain 3966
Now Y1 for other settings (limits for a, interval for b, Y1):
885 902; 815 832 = 3755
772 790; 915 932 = 3793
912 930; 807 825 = 3932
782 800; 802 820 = 3622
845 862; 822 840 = 3758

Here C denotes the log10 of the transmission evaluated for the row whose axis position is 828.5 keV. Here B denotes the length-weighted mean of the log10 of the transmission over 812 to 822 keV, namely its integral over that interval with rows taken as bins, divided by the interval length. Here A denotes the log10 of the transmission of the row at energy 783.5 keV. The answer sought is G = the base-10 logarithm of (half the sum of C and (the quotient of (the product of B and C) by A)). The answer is 0.128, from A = 1.20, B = 1.29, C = 1.29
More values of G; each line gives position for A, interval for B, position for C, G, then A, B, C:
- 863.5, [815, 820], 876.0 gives 0.025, 1.22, 1.29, 1.03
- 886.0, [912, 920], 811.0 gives 0.123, 1.25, 1.30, 1.30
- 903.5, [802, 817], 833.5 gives 0.115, 1.29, 1.29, 1.30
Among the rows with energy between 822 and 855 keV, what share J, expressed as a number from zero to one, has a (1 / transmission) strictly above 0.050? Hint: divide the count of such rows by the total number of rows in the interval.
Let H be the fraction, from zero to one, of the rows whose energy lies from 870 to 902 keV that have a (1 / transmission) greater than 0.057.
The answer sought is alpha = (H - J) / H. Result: -0.1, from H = 0.6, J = 0.69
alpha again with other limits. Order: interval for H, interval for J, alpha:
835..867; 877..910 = -1.2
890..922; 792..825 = -3.5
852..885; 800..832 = 0.3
